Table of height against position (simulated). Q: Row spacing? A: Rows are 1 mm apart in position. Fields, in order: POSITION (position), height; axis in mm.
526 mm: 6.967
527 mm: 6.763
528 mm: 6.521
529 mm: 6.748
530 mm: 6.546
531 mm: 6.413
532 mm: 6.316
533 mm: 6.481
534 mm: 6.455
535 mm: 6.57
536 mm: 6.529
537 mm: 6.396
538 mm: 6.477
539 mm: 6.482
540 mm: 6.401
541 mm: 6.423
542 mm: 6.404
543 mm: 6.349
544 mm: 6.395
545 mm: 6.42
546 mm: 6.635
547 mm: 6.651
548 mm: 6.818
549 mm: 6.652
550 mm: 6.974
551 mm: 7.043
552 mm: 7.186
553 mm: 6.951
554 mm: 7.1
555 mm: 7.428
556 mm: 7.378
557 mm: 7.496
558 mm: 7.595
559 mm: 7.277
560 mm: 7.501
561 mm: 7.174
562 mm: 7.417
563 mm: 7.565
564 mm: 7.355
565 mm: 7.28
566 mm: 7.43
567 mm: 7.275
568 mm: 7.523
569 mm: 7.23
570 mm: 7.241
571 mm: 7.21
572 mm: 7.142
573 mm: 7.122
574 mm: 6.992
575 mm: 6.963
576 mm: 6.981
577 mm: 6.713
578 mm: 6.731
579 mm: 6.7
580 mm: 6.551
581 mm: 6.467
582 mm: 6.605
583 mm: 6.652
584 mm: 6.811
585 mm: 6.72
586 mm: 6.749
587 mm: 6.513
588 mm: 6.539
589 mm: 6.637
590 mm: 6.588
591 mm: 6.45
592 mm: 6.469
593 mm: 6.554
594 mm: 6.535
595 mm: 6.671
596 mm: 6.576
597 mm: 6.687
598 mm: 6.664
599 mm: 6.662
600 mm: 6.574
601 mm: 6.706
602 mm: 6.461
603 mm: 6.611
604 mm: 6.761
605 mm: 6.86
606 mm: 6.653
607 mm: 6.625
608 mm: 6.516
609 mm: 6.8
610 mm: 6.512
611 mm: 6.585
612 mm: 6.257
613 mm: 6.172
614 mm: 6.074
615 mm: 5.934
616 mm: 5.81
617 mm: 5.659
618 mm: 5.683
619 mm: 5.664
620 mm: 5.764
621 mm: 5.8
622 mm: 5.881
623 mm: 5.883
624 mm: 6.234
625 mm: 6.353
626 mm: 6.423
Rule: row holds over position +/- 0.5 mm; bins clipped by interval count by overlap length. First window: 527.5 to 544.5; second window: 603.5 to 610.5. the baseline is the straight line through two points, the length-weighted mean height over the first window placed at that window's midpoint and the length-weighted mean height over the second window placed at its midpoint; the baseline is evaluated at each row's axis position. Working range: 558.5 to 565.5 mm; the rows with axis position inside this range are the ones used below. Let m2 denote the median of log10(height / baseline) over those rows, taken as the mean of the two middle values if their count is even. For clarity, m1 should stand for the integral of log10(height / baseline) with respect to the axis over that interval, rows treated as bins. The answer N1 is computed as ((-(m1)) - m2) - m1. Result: -0.77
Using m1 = 0.36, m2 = 0.050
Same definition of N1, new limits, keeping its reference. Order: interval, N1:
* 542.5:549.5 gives -0.07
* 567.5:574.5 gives -0.60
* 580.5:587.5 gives -0.04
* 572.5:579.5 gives -0.30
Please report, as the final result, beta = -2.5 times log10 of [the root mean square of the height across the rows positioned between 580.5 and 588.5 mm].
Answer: -2.054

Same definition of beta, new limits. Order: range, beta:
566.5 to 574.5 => -2.146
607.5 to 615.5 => -2.009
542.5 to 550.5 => -2.051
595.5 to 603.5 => -2.052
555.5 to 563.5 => -2.177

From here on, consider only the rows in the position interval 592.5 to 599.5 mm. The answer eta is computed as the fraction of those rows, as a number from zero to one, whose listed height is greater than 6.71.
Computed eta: 0.0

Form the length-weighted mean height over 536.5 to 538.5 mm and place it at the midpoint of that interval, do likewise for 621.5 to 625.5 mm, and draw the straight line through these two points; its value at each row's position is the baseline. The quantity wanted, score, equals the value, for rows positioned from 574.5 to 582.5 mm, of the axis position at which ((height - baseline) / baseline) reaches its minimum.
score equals 581 mm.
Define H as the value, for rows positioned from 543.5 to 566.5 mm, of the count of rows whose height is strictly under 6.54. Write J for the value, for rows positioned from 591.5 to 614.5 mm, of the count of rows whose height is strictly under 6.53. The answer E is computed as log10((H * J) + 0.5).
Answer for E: 1.2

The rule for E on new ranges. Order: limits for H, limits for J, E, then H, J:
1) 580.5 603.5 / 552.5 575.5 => -0.3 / 7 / 0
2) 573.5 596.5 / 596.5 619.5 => 1.8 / 6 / 11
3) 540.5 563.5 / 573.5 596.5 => 1.3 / 5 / 4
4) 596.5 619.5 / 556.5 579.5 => -0.3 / 11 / 0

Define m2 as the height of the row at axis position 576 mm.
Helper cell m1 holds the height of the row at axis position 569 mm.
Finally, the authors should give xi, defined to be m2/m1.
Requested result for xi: 0.97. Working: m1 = 7.23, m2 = 6.981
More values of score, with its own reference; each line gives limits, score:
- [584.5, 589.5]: 587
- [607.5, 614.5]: 614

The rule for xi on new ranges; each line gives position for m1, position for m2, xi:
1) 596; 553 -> 1.06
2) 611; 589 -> 1.01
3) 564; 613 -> 0.84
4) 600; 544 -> 0.97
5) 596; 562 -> 1.13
